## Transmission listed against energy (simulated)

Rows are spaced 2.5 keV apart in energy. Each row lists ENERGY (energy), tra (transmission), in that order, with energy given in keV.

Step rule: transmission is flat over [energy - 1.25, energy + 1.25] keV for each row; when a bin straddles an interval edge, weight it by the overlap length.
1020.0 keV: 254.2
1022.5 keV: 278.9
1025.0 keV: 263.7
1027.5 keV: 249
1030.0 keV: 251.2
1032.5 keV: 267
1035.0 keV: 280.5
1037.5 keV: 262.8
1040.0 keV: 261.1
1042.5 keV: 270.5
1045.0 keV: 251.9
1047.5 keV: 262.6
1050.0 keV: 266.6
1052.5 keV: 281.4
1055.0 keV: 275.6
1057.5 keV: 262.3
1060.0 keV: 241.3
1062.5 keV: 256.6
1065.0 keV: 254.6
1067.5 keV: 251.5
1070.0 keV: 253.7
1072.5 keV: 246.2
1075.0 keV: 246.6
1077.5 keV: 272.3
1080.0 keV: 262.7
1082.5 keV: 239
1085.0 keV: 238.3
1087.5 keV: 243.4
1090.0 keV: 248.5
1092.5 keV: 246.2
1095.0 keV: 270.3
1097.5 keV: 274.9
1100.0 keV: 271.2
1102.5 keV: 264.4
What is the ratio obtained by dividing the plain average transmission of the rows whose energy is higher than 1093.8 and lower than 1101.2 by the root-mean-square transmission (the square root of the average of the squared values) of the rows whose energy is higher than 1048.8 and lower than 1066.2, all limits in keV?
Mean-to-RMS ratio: 1.04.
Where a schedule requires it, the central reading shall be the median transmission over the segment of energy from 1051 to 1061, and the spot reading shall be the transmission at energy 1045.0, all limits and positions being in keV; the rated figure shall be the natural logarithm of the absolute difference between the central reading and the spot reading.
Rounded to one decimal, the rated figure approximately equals 2.8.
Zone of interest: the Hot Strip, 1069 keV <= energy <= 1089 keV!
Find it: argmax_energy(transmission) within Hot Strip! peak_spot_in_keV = 1077.5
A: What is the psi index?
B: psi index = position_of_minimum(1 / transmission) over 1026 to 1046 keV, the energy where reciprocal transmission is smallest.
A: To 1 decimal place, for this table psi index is 1035.0 keV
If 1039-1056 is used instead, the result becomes 1052.5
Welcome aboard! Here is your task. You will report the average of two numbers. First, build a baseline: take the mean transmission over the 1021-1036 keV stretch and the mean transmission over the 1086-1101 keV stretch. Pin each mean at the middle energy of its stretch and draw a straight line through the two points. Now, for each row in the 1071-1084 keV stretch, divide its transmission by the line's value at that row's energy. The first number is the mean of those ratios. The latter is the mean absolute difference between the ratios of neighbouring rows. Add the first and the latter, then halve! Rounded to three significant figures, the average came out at 0.515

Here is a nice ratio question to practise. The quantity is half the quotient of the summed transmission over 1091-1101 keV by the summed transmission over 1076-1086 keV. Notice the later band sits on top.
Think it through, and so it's 0.52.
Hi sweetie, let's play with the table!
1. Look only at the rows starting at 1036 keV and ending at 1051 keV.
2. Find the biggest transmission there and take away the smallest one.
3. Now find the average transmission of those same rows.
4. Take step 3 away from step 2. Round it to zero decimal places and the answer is -244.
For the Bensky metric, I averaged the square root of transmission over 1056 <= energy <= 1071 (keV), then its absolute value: 15.9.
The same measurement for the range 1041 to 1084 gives 16.1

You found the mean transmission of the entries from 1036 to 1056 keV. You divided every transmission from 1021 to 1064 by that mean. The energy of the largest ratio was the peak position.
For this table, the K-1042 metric 1052.5 keV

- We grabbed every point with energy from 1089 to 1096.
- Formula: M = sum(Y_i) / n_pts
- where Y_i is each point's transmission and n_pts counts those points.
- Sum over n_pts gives 255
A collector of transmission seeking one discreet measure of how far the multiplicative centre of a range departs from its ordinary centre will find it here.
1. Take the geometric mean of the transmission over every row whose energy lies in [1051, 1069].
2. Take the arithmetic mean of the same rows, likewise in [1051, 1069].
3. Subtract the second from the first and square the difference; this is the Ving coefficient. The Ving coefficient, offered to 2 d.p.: 0.10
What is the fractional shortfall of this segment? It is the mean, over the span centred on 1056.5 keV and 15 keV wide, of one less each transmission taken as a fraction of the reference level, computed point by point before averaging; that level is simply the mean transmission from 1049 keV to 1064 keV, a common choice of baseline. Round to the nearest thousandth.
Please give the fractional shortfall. 0.000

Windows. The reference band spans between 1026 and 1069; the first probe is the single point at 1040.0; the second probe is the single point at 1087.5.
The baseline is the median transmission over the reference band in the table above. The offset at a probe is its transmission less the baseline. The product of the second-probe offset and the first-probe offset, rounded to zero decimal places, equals 23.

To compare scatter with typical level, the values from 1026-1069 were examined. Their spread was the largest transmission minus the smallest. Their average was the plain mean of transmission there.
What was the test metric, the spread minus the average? -221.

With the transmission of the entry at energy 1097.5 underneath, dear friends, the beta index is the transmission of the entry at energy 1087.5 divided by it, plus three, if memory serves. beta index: 3.89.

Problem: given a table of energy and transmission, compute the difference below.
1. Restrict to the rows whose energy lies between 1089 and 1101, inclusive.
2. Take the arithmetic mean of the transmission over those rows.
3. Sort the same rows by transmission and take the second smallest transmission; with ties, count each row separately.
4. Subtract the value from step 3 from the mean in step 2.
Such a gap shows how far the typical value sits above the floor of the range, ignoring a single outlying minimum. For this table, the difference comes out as 14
